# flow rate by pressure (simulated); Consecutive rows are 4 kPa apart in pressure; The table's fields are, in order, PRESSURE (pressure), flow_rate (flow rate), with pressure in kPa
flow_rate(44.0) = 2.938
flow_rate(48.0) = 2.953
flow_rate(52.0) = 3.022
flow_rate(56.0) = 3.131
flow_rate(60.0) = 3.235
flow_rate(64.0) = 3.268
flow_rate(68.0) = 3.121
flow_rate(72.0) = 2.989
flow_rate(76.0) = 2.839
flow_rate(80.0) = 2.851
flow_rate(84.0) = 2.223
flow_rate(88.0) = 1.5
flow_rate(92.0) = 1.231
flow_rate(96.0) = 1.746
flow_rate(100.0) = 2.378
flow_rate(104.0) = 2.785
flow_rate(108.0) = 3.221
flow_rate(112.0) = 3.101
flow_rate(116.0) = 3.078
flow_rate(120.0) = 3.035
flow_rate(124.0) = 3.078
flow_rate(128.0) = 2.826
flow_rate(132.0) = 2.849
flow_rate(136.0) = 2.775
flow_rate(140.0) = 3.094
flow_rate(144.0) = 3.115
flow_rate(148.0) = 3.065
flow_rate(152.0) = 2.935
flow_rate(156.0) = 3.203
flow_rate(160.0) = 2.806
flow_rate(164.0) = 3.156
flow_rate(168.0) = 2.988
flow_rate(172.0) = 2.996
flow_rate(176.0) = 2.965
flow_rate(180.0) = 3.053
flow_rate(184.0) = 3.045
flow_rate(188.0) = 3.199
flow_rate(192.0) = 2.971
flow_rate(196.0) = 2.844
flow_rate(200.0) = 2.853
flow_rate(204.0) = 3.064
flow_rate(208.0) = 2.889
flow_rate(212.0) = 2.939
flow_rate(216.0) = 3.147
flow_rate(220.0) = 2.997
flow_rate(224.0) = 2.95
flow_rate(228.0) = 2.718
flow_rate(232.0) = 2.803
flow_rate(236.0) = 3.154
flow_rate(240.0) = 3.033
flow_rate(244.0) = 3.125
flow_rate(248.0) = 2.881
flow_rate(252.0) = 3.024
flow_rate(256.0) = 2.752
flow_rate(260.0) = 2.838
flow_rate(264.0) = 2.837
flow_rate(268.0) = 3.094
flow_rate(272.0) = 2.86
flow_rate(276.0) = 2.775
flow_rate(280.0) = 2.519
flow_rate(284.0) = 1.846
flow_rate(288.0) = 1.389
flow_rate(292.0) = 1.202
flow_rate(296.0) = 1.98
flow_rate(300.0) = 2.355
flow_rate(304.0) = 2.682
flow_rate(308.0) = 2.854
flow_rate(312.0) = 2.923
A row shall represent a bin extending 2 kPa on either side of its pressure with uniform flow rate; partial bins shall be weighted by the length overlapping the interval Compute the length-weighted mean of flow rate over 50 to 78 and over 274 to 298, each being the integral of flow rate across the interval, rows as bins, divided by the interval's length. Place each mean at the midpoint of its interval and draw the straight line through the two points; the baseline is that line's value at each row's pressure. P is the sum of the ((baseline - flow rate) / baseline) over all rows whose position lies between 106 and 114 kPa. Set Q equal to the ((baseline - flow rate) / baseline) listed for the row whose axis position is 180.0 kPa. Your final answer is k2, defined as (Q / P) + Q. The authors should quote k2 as 0.8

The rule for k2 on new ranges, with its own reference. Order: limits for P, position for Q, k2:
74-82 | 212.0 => -2.6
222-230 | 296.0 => 0.0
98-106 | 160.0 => -0.5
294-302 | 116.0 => 0.2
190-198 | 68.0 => 0.0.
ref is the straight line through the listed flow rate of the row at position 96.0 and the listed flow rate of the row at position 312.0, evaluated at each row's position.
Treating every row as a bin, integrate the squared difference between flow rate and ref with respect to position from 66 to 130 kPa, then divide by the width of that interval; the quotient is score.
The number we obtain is 1.10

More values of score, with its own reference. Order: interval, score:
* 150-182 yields 0.80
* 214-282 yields 0.17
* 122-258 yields 0.59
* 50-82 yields 2.21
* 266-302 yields 0.74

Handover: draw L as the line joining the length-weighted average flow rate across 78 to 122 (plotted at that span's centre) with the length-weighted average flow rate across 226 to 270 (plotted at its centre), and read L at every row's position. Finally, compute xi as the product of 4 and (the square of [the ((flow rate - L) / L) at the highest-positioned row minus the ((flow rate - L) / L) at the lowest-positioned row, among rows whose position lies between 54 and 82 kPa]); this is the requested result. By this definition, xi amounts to 0.10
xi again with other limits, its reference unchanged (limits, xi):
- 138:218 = 0.03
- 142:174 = 0.03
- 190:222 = 0.00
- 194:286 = 0.71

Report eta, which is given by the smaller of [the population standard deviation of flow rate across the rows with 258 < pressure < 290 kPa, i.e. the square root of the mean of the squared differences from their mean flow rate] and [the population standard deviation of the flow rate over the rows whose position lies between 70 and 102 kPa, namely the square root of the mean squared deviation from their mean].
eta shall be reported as 0.553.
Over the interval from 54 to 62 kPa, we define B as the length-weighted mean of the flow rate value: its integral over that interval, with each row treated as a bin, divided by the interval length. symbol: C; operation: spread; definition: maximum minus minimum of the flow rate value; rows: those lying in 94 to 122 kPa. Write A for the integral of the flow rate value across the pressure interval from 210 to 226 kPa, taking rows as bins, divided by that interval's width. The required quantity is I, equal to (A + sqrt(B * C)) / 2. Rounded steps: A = 3.01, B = 3.18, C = 1.5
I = 2.59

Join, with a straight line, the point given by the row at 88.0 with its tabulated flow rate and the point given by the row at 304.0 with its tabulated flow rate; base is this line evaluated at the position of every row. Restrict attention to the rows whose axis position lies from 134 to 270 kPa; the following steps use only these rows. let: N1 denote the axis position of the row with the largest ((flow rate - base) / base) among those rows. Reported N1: 140.0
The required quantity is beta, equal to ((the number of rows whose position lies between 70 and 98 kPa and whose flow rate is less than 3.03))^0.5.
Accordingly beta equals 2.65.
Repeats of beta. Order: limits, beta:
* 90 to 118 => 2.00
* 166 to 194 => 2.00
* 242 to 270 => 2.24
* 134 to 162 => 1.73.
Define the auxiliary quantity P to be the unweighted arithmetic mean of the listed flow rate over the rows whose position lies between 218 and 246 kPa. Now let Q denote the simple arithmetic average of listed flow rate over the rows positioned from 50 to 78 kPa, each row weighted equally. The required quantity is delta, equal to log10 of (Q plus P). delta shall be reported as 0.782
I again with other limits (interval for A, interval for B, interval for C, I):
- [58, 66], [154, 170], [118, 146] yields 2.13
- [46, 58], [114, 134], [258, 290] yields 2.64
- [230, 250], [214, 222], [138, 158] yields 1.95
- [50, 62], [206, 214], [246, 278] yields 2.06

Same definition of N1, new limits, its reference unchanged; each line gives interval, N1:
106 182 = 108.0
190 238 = 192.0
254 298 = 268.0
